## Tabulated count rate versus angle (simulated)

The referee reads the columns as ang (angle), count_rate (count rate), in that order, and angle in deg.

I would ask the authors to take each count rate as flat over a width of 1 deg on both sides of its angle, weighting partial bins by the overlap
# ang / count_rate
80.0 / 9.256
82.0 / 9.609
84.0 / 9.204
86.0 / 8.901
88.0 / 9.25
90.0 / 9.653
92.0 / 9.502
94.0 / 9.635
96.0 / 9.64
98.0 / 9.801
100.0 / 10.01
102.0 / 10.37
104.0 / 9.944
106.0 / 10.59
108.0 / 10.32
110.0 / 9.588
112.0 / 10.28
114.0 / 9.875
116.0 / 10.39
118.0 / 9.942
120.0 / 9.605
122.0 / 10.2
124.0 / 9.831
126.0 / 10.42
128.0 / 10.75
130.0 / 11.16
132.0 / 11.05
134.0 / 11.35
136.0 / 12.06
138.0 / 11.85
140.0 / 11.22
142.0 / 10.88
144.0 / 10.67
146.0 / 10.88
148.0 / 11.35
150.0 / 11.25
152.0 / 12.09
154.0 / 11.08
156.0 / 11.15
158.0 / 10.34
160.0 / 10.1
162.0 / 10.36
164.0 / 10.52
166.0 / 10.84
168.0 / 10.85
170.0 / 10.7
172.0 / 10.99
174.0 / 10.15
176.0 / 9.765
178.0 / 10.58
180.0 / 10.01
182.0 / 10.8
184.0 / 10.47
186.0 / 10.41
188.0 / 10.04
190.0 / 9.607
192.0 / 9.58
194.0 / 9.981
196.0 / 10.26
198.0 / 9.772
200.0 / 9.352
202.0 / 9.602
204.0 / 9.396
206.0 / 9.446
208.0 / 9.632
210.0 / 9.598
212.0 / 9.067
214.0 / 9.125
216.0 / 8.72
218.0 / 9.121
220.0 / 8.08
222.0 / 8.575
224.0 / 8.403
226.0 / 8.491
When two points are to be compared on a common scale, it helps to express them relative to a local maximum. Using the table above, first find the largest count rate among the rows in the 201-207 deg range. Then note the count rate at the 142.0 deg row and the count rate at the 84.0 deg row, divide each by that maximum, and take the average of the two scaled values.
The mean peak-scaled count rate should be 1.05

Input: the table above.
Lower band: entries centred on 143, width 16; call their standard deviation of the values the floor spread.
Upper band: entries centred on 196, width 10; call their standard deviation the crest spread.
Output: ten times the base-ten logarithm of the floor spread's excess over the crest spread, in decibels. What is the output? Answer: -9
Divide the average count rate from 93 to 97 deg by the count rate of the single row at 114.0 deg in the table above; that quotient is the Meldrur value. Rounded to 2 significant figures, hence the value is 0.98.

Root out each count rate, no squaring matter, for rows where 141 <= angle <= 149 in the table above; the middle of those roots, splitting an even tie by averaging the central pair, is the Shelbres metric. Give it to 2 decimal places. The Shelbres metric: 3.30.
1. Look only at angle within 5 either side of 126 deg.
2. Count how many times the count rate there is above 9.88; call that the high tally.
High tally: 4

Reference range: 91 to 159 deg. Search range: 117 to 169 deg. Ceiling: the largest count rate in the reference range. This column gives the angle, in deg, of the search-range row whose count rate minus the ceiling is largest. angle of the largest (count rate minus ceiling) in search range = 152.0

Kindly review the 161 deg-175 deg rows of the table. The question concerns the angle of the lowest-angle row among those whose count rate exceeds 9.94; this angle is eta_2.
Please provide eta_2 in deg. 162.0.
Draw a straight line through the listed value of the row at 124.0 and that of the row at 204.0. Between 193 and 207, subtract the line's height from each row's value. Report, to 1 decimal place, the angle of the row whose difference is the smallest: 200.0 deg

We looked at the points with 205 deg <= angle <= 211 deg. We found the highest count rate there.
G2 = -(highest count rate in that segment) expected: -9.6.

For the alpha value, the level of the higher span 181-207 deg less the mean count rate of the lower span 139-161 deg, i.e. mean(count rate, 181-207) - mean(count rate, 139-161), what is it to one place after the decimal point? -1.1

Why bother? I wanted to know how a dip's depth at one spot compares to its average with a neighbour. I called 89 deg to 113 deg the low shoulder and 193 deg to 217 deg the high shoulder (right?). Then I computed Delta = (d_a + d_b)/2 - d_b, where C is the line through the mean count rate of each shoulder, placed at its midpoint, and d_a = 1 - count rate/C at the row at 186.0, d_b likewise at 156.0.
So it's 0.03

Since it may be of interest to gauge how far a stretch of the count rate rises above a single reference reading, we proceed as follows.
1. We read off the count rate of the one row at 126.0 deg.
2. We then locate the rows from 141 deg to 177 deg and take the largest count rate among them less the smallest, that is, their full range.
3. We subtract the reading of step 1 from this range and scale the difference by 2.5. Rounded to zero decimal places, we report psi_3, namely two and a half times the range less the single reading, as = -20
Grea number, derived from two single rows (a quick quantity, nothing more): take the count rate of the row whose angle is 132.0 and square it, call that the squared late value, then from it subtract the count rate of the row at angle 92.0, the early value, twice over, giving 103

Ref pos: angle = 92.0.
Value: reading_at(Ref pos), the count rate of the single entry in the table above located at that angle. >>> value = 9.502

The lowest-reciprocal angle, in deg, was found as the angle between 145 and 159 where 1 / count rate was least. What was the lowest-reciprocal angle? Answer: 152.0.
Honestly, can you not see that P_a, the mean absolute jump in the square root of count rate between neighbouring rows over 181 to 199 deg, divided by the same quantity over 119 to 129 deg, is 0.6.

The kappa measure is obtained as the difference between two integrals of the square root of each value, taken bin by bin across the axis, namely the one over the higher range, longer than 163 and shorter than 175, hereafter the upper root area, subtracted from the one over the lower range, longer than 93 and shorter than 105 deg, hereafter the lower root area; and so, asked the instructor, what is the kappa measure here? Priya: -1.4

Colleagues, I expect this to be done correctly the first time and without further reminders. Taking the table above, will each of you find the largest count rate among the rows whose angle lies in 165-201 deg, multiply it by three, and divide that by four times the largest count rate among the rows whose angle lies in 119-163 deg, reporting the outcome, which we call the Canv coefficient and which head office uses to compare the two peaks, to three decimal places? 0.682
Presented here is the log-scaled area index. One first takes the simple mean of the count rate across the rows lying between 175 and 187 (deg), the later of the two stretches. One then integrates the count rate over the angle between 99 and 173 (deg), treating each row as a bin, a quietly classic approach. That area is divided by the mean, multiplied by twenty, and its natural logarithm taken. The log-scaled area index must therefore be 7.33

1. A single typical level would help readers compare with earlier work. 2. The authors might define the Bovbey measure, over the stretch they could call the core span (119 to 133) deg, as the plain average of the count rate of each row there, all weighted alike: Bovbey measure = 10.4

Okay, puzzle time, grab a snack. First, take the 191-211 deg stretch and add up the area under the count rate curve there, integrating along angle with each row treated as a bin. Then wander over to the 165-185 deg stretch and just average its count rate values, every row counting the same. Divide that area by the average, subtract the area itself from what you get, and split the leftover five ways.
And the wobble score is -35.0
